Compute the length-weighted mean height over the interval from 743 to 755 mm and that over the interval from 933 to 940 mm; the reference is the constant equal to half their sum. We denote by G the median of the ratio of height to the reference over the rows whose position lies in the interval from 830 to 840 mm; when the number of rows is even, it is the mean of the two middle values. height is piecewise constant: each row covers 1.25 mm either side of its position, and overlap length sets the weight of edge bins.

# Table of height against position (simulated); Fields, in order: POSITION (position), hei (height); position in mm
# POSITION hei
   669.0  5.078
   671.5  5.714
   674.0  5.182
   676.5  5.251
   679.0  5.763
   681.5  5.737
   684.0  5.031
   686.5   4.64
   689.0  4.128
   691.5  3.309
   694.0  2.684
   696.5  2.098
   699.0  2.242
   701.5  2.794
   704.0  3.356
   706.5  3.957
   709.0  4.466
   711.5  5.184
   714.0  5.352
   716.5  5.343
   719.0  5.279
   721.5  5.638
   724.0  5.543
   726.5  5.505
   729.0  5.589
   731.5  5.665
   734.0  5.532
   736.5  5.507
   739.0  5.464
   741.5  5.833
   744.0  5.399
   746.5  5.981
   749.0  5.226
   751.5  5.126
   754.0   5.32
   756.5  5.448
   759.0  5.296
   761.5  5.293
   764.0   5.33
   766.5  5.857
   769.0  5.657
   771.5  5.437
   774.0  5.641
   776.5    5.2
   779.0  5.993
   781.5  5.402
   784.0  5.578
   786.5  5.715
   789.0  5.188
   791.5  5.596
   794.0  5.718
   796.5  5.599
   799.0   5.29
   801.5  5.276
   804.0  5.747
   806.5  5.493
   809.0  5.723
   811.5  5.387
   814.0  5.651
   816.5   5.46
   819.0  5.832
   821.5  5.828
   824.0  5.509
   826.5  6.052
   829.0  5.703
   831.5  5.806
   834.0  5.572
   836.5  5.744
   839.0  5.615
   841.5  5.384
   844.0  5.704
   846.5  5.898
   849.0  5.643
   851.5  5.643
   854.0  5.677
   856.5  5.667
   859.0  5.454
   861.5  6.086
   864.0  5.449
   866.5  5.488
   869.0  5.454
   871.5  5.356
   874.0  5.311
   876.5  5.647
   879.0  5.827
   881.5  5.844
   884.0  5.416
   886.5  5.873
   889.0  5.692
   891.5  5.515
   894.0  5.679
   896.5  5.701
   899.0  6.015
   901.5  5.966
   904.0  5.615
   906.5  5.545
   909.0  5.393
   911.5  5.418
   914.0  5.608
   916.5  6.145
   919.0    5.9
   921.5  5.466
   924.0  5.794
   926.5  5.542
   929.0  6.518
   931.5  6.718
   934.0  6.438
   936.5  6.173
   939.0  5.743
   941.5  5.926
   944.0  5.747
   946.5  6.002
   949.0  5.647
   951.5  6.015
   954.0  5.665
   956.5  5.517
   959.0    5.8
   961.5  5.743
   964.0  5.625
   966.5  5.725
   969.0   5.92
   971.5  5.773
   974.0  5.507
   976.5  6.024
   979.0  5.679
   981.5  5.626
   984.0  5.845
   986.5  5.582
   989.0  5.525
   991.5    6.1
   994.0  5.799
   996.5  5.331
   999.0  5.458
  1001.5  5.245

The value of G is 0.98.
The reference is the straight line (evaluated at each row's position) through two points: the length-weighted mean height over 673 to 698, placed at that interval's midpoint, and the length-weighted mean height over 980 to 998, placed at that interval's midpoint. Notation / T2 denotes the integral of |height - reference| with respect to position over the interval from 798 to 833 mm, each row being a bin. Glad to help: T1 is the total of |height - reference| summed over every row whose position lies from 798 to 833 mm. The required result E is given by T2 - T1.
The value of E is 15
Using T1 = 9.9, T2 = 25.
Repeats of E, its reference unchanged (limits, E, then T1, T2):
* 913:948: 12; 7.8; 19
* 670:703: 25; 16.2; 41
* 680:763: 48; 31.5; 79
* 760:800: 18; 12.2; 31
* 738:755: 9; 6.0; 15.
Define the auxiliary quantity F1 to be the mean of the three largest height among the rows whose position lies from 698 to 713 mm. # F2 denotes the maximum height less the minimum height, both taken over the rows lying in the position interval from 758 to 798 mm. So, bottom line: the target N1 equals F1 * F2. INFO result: 4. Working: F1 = 4.54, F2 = 0.8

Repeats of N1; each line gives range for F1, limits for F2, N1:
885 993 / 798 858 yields 5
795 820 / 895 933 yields 8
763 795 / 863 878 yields 2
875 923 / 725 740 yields 1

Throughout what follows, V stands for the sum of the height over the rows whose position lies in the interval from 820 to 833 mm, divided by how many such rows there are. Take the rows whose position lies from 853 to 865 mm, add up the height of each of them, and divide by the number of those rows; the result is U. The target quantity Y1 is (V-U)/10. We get 0.01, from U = 5.67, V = 5.78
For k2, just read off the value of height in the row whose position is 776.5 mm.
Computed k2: 5.2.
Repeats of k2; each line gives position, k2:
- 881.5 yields 5.844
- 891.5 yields 5.515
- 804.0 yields 5.747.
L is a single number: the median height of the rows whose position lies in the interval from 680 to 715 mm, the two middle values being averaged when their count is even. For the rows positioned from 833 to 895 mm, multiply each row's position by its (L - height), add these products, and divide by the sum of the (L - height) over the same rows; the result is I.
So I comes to 864.0 mm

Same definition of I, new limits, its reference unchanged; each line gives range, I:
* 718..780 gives 749.1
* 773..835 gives 804.8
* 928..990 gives 956.9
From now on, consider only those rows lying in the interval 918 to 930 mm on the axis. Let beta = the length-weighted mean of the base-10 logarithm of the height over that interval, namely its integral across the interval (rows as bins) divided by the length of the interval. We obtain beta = 0.765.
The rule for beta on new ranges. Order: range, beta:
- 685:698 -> 0.511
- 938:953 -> 0.767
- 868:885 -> 0.744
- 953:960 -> 0.752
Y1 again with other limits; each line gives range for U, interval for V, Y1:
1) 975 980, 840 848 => -0.02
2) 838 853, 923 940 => 0.05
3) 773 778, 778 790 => 0.02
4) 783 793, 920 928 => 0.01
